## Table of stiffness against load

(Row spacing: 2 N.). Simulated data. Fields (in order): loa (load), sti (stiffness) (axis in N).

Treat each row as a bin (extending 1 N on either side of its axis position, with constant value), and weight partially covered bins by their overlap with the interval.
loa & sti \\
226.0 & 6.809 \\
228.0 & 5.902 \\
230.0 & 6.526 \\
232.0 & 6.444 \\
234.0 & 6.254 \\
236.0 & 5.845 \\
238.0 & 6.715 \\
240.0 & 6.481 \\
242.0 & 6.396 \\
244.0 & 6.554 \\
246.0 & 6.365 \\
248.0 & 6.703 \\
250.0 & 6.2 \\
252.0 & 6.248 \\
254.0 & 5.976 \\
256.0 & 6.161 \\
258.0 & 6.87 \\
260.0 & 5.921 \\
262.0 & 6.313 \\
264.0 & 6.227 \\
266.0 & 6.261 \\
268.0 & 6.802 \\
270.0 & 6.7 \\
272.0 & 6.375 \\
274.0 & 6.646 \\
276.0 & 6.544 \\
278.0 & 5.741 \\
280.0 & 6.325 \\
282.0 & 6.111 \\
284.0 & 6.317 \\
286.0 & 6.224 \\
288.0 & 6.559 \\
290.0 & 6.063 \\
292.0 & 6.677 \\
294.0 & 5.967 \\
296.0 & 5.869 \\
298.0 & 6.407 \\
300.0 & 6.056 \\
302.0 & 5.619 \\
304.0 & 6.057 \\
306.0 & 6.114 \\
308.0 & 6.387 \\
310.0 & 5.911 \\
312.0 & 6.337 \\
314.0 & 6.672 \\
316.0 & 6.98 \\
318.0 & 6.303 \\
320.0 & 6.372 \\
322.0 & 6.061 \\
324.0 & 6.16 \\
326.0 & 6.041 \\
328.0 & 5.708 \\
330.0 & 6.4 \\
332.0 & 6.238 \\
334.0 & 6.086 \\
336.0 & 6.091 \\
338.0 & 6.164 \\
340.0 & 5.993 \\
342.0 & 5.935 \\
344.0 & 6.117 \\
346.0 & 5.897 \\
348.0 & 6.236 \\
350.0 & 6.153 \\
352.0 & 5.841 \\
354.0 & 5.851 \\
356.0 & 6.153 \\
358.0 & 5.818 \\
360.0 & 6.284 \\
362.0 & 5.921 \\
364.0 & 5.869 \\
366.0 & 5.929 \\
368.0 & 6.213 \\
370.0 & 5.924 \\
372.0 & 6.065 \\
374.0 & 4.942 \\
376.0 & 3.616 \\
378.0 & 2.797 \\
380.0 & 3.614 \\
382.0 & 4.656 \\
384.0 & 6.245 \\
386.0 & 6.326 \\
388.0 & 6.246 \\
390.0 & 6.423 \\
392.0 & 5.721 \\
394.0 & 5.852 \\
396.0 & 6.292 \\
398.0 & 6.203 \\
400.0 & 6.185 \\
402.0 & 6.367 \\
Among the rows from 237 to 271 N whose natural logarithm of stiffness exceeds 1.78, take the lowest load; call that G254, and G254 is 238.0 N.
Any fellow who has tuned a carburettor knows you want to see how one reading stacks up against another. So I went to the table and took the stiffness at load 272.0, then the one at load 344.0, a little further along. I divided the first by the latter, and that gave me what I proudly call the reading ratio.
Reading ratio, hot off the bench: 1.04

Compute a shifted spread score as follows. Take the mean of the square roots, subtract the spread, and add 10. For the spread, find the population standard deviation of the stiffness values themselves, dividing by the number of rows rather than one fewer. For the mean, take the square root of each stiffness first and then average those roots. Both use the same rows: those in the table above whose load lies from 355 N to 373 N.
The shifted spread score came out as 12.3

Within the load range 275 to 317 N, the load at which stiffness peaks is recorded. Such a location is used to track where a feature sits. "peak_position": 316.0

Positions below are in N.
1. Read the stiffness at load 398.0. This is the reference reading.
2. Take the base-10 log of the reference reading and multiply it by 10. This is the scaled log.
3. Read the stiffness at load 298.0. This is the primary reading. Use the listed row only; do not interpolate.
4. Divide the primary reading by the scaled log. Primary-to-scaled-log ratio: 0.81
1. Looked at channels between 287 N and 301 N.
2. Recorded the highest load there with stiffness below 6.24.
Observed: 300.0 N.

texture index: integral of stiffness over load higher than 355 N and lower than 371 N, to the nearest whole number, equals 96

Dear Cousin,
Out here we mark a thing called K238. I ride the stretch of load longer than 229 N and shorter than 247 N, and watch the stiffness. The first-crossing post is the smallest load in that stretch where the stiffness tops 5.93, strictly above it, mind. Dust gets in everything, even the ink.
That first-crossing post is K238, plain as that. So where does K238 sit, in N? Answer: 230.0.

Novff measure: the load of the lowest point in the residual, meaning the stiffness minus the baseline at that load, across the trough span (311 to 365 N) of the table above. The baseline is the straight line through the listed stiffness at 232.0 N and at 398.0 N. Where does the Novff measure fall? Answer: 328.0 N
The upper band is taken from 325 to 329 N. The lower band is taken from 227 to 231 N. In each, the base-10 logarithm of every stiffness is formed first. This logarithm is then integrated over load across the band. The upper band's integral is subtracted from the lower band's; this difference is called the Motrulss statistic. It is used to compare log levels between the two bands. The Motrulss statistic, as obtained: 0.10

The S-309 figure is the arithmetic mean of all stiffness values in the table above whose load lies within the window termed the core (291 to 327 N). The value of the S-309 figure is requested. 6.22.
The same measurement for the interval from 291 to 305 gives 6.09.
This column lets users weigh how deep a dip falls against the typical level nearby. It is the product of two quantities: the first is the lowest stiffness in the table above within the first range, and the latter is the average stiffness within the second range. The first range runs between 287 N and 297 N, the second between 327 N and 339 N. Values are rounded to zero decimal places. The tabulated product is 36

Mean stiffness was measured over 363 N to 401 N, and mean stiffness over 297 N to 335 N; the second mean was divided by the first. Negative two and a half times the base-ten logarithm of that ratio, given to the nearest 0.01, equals -0.12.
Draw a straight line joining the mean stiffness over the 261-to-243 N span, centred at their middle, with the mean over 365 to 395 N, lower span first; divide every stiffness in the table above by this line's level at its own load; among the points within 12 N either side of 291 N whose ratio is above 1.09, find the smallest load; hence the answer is 292.0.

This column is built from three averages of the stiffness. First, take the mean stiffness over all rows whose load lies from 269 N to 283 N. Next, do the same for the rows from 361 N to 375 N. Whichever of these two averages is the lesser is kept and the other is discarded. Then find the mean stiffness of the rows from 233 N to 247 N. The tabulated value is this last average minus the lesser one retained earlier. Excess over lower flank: 0.54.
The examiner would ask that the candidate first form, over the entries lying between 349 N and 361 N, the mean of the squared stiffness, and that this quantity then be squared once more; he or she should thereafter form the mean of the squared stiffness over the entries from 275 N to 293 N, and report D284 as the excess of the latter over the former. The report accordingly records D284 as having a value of -1273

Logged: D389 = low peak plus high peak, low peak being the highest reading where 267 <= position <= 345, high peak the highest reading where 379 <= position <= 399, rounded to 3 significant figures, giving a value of 13.4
